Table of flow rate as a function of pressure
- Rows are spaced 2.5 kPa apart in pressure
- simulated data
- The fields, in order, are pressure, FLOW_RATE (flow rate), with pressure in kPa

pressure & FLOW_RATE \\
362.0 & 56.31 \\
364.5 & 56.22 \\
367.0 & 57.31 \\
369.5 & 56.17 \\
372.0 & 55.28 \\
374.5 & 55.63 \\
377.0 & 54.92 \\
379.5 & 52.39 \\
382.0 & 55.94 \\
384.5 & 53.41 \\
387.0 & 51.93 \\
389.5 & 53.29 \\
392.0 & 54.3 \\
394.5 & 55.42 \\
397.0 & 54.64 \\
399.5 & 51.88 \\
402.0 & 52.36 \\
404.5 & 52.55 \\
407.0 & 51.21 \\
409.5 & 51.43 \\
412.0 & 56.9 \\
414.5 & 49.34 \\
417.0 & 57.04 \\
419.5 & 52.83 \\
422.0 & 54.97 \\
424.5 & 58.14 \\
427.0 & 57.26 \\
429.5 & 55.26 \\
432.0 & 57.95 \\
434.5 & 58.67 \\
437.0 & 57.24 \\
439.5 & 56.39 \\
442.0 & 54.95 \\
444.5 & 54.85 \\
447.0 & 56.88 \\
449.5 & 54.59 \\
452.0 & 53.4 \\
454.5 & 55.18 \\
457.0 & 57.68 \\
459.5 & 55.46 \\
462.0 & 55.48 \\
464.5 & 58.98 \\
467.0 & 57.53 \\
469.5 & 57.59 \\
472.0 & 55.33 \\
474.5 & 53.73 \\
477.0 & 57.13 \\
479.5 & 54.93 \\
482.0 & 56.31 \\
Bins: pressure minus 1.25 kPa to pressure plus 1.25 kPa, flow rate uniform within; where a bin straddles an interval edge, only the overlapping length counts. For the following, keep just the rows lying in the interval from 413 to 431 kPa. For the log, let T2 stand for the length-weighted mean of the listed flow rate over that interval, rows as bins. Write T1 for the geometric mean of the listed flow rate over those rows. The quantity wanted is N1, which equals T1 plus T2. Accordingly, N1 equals 110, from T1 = 54.9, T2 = 55.0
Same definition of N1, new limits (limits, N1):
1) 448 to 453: 108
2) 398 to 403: 104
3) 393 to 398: 110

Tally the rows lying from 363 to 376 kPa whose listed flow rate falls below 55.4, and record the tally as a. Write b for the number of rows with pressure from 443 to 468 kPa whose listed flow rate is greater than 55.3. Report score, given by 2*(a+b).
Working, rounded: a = 1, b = 6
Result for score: 14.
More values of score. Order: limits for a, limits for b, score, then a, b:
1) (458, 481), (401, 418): 10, 3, 2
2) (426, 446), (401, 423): 10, 3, 2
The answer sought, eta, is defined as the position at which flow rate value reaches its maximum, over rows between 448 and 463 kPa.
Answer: 457.0 kPa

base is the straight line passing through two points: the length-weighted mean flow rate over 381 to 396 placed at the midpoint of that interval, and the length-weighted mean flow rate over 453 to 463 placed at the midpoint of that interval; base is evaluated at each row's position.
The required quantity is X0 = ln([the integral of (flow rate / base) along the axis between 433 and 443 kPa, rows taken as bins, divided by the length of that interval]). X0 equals 0.027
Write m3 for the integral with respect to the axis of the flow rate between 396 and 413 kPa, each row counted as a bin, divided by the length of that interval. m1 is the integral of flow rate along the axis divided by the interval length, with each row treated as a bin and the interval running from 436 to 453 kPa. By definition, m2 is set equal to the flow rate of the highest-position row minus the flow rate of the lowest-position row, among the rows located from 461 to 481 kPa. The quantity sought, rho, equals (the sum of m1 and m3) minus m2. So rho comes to 109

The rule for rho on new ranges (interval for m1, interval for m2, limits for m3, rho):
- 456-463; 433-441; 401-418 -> 111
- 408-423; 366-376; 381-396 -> 109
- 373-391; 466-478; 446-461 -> 110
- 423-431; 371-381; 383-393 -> 113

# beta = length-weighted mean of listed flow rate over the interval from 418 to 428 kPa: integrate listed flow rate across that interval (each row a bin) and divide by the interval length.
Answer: 55.8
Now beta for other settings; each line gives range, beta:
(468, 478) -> 56.0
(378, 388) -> 53.5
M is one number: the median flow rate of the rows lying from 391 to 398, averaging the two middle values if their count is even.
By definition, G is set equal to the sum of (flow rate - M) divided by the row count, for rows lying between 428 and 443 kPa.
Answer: 2.1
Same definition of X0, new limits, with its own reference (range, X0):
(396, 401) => -0.021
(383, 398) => -0.004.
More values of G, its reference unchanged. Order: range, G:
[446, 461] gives 0.9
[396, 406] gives -1.8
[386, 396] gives -0.9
